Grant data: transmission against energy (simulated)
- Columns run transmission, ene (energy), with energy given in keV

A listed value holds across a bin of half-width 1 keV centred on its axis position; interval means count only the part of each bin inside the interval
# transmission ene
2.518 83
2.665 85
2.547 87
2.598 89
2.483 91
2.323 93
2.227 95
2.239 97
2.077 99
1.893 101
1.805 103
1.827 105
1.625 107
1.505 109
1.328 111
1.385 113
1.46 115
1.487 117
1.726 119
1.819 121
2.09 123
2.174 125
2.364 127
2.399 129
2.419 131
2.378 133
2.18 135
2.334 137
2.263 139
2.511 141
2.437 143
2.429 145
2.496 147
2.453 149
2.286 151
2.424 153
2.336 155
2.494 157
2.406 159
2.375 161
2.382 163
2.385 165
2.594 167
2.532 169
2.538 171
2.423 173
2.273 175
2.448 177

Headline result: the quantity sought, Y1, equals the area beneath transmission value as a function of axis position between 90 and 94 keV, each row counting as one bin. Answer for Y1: 9.6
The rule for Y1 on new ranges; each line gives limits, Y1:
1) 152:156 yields 9.5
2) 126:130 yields 9.5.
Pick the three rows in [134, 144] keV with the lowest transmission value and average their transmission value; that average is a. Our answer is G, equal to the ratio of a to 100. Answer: 0.0226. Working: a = 2.26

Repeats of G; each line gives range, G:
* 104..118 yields 0.0139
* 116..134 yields 0.0168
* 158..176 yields 0.0234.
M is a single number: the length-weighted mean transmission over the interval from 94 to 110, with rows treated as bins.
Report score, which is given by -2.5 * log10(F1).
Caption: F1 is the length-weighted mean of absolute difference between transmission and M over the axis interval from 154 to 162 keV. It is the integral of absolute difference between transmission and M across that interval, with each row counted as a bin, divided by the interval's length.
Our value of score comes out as 0.75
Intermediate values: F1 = 0.50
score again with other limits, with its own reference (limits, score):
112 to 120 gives 1.04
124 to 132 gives 0.89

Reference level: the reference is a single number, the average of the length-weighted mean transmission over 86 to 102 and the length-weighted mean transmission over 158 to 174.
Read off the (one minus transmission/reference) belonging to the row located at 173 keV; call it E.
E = -0.02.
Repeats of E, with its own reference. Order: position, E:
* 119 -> 0.27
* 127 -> 0.01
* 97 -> 0.06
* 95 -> 0.06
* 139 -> 0.05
